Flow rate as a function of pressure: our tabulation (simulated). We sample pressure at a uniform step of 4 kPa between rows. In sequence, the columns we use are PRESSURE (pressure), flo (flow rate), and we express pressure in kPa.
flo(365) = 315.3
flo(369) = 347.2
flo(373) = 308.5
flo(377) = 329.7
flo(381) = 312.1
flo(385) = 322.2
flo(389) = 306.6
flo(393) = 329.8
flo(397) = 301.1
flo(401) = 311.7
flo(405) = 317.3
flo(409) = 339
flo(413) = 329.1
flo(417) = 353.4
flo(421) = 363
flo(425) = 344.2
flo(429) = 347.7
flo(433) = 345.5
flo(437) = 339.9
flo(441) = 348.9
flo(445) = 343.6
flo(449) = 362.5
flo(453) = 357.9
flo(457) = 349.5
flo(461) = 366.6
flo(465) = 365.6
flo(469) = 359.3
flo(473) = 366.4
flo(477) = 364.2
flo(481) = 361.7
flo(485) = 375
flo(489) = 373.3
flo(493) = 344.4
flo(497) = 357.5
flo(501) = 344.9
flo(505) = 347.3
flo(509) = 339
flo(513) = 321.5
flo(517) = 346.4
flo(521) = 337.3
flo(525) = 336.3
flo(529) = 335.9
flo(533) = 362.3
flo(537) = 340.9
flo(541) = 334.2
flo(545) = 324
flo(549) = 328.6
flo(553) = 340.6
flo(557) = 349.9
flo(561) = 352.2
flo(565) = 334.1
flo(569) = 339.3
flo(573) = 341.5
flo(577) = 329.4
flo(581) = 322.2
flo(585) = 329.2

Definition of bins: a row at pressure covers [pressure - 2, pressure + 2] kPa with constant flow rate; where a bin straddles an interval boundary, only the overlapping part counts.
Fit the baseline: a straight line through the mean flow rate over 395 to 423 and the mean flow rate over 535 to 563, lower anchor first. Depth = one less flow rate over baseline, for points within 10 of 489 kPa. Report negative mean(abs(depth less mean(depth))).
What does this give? -0.028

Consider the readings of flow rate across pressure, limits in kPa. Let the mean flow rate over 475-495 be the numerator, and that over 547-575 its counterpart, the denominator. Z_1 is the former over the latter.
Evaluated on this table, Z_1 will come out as 1.07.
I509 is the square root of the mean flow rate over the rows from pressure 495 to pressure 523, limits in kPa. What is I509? 18.49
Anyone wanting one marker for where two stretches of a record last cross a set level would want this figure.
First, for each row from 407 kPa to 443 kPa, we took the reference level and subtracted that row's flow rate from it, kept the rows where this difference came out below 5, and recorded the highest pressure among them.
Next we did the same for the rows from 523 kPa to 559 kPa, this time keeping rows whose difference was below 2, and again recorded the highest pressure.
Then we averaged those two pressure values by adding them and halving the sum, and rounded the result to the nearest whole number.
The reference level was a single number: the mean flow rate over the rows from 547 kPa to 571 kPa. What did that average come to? 499 kPa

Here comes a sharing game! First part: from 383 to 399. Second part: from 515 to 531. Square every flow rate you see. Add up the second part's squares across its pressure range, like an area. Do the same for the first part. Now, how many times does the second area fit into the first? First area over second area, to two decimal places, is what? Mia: 0.86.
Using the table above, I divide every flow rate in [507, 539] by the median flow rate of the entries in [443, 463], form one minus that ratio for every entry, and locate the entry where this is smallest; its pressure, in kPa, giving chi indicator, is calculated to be 533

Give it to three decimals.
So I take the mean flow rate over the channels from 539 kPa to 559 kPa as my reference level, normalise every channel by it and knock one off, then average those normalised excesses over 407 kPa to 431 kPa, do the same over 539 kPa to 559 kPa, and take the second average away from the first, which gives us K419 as 0.032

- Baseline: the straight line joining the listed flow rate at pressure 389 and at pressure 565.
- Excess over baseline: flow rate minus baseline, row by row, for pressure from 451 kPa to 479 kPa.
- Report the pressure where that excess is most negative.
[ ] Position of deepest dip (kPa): 457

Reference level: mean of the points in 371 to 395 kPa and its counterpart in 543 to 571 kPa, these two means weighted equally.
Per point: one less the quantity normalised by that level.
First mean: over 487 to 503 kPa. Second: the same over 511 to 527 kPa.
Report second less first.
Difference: 0.06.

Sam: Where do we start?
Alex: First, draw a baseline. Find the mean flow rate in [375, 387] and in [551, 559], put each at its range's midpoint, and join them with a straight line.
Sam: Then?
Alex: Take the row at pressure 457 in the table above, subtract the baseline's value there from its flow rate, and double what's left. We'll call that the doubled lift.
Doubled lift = 35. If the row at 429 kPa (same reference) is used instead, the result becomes 40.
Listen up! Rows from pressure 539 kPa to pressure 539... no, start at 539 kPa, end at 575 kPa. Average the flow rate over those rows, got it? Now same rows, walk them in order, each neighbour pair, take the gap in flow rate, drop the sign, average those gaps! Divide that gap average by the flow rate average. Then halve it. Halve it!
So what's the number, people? 0.0118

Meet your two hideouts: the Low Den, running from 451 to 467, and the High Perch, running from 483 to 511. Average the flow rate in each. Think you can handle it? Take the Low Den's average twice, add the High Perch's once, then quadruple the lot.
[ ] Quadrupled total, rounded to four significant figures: 4297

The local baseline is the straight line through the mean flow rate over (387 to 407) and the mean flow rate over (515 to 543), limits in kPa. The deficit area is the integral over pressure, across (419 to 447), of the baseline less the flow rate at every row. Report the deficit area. -740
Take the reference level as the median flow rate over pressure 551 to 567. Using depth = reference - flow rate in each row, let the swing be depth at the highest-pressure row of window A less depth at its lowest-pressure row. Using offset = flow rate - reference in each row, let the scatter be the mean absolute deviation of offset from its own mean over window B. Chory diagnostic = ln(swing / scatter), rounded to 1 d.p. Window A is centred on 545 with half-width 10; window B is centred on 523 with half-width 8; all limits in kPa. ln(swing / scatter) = -2.5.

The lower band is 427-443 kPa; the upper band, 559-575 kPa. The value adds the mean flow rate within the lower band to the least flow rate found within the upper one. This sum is 680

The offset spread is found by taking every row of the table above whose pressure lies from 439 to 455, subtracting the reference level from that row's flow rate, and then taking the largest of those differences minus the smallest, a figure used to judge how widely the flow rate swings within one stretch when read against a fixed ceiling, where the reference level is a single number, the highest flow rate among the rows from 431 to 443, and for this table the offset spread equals 19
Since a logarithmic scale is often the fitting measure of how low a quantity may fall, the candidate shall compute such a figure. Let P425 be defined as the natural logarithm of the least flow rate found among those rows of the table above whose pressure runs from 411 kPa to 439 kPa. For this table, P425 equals 5.80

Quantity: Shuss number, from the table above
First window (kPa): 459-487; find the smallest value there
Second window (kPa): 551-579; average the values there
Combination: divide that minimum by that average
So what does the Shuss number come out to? 1.05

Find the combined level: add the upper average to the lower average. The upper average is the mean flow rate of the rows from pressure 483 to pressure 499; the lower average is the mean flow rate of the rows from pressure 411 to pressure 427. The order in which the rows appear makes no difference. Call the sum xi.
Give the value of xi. 710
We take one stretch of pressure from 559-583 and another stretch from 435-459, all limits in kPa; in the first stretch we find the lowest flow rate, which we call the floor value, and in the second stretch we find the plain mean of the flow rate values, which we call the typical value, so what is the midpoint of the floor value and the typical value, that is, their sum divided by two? 336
